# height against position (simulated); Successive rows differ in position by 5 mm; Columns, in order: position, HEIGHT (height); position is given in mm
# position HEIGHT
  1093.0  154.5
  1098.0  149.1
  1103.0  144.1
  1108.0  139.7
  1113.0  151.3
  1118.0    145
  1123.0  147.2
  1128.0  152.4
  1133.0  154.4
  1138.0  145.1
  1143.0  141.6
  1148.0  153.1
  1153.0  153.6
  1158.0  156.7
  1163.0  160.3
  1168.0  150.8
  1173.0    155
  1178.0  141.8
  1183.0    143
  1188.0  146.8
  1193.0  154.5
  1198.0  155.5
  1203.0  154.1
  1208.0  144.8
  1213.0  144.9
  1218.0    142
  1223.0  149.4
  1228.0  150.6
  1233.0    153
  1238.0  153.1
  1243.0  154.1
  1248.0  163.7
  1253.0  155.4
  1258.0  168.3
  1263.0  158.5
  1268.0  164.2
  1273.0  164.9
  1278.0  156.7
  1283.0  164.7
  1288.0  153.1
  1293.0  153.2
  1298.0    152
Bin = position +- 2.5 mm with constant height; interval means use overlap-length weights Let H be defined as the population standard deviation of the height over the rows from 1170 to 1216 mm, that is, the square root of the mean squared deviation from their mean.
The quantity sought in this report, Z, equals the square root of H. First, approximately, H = 5.4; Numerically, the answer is 2.32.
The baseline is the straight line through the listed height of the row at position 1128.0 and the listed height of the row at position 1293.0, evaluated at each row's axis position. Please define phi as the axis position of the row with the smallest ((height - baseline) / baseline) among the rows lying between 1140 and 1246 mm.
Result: 1143.0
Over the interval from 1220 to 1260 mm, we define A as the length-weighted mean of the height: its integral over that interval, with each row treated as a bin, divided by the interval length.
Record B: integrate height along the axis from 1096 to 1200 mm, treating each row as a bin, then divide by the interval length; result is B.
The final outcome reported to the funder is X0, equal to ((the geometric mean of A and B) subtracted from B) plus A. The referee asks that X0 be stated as 153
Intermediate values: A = 156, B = 150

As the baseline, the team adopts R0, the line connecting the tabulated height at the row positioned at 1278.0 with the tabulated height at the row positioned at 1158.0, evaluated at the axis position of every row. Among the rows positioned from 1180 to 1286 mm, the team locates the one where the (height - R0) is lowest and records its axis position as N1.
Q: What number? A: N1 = 1218.0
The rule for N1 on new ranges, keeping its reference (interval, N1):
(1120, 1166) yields 1143.0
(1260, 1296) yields 1288.0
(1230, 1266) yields 1233.0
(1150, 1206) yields 1178.0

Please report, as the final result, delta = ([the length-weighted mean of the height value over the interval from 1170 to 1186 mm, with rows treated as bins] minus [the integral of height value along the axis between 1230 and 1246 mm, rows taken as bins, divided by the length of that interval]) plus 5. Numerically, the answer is -1.9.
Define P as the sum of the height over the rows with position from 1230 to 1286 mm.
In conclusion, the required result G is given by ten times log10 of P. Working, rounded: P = 1757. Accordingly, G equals 32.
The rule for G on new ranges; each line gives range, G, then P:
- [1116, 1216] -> 35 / 3001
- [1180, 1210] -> 30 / 899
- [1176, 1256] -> 34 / 2407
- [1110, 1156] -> 31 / 1344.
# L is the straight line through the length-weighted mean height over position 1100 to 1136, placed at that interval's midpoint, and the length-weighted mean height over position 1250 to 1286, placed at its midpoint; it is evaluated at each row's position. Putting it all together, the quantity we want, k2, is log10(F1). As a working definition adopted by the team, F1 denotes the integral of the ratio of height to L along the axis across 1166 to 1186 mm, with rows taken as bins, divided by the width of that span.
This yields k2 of -0.016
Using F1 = 0.96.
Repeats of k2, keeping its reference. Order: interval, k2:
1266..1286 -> 0.000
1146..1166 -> 0.013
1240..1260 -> 0.000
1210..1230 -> -0.031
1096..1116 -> -0.002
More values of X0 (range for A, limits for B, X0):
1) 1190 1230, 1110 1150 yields 149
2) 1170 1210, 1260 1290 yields 155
